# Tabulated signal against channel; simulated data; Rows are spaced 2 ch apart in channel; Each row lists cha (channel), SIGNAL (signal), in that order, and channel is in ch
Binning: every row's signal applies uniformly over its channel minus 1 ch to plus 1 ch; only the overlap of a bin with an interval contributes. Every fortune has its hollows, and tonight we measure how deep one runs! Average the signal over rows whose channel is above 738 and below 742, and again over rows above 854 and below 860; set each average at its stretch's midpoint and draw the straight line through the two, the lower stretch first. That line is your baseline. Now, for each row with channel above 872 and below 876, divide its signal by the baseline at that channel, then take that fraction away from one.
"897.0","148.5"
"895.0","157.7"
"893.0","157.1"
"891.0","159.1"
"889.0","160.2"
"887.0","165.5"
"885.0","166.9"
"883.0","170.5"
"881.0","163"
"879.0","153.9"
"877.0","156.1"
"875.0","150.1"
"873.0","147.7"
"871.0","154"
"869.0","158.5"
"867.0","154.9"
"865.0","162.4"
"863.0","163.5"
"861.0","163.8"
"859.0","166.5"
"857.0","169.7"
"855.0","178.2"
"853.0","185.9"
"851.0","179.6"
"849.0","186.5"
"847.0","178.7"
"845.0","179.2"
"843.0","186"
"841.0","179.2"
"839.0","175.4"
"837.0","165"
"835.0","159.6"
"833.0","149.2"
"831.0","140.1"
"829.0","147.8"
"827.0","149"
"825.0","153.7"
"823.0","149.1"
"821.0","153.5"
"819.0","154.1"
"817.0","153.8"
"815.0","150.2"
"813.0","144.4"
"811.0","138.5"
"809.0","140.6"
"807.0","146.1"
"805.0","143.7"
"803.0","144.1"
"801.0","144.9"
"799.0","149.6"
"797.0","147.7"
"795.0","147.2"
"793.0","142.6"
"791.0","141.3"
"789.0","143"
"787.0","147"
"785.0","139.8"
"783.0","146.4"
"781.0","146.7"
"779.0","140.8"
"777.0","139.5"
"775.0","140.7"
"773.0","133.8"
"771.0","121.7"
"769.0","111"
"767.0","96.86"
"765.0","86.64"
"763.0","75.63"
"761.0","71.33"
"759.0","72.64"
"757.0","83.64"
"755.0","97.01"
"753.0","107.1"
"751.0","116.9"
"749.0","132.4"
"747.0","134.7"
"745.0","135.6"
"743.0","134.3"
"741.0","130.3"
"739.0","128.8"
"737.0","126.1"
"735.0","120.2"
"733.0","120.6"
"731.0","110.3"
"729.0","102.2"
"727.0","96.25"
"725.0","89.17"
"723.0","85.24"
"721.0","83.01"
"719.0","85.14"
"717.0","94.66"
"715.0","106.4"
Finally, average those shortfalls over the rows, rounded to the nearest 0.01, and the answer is 0.16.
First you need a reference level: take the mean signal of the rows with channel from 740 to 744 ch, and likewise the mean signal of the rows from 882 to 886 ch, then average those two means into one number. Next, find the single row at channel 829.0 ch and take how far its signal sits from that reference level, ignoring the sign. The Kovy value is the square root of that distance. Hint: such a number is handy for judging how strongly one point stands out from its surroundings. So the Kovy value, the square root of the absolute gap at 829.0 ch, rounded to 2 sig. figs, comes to 1.6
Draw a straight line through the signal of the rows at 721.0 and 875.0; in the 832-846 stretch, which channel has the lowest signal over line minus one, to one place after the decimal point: 833.0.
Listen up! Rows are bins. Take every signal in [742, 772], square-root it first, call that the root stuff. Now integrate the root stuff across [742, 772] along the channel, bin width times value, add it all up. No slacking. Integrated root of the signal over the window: 306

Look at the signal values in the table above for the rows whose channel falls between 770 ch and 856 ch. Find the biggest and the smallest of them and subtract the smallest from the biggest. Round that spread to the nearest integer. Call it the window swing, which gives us 65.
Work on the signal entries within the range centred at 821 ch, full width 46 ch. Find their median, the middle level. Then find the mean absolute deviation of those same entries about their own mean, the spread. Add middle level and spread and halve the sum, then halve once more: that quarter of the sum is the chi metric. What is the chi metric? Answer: 39.6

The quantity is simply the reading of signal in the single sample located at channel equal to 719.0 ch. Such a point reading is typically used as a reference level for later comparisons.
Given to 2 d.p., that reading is 85.14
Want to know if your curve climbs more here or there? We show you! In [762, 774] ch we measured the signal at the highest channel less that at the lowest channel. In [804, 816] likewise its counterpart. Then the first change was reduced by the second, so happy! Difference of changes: 52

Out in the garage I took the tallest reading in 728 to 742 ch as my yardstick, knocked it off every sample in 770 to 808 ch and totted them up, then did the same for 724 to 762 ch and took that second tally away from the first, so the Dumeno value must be 597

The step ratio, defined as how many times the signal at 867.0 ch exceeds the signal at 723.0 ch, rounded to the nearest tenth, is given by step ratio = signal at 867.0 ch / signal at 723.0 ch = 1.8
